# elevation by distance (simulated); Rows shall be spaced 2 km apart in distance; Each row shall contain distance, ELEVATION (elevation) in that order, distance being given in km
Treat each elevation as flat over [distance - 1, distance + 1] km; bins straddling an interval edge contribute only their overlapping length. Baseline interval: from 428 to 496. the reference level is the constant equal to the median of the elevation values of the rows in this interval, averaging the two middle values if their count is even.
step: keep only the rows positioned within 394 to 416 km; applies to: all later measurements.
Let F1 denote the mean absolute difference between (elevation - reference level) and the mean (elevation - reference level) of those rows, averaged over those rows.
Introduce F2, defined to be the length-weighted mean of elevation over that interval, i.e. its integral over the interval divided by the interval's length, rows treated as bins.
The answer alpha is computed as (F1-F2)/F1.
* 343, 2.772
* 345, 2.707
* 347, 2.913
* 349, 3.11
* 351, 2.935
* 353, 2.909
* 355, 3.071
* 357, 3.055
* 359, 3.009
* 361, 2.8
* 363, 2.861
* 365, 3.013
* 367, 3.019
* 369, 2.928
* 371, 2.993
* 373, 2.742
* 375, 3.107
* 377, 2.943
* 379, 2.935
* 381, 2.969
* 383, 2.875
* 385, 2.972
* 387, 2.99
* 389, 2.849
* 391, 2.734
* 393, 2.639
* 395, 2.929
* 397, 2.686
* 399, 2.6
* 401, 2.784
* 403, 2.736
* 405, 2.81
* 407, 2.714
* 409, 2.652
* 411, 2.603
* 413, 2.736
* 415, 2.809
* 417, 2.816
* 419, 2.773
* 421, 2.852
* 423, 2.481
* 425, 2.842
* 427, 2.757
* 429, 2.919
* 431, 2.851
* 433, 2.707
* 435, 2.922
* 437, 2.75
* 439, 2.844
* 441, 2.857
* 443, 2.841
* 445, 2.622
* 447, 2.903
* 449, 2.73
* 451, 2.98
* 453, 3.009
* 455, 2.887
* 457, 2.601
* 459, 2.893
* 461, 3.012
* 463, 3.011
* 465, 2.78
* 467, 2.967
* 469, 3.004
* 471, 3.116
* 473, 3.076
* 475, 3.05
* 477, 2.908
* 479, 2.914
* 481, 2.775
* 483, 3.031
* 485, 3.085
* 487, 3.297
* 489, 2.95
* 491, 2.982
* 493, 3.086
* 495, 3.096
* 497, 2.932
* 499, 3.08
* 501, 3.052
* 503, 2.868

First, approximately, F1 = 0.074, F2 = 2.73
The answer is -35.8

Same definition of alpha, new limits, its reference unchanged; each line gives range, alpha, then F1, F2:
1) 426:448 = -35.3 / 0.078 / 2.82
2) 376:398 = -27.4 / 0.101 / 2.87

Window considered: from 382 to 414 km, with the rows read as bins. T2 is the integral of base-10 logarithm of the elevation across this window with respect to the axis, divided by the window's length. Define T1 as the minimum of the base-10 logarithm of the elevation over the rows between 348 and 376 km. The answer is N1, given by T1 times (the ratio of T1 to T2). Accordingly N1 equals 0.43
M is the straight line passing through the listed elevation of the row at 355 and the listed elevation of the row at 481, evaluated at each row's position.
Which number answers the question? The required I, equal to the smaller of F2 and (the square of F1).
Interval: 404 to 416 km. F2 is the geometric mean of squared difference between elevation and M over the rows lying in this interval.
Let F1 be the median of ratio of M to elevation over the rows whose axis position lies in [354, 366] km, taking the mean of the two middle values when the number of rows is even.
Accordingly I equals 0.043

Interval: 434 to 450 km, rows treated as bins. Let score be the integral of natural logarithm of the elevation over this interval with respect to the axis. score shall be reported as 16.5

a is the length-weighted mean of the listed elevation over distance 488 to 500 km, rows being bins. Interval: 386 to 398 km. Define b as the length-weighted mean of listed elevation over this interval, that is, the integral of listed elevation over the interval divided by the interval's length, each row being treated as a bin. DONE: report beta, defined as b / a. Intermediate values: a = 3.02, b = 2.80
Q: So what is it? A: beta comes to 0.93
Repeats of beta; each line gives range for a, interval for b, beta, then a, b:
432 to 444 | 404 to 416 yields 0.96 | 2.82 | 2.72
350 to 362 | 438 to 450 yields 0.94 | 2.96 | 2.80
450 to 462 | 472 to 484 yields 1.02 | 2.90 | 2.96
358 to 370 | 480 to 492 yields 1.03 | 2.94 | 3.02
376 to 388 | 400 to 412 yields 0.92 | 2.95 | 2.72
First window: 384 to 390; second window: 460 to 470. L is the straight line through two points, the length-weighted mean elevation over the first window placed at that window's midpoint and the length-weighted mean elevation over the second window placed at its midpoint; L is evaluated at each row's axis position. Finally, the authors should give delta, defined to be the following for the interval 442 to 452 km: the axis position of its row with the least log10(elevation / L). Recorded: 445 km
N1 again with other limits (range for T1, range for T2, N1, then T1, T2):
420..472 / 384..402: 0.35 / 0.395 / 0.446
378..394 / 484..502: 0.37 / 0.421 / 0.486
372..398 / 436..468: 0.39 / 0.421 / 0.455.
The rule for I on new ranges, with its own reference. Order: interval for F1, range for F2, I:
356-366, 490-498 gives 0.073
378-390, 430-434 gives 0.007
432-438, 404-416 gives 0.043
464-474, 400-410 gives 0.043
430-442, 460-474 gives 0.027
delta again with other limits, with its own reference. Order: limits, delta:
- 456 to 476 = 457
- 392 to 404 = 399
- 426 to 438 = 433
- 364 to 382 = 373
